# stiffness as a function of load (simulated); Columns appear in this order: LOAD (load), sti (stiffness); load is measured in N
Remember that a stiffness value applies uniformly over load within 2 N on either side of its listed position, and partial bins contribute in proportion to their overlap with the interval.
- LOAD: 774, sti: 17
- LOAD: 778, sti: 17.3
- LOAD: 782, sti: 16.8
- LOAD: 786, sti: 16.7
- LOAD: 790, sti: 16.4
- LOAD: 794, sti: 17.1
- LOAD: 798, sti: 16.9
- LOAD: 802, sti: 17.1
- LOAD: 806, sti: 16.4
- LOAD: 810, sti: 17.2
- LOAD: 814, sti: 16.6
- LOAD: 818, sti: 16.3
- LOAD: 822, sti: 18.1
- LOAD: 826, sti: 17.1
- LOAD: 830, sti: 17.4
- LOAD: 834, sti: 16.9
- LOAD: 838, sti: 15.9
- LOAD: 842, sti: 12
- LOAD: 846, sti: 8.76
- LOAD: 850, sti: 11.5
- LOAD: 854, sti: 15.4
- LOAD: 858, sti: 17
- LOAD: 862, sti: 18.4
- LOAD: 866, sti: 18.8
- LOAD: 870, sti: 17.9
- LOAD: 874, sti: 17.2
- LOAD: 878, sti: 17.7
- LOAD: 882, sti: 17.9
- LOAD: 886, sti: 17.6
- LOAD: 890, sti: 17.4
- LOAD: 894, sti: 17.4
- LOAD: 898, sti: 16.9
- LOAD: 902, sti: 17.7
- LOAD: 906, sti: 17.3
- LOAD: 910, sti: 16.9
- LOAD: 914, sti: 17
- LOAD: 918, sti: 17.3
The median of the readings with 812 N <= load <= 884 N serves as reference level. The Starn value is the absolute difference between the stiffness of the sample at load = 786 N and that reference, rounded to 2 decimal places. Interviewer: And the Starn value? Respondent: 0.35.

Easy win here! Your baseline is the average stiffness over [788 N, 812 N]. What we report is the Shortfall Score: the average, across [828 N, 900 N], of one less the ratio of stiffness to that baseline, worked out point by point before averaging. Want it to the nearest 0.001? 0.037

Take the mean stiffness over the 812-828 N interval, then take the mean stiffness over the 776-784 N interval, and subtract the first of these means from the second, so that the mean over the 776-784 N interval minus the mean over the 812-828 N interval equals 0.0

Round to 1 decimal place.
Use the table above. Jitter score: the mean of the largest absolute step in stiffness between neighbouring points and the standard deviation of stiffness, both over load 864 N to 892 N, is 0.7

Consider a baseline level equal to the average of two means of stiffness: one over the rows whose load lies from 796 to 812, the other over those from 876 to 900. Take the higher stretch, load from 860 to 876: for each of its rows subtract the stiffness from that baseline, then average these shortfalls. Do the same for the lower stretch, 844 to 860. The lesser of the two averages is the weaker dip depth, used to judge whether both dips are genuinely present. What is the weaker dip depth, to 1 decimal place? -0.9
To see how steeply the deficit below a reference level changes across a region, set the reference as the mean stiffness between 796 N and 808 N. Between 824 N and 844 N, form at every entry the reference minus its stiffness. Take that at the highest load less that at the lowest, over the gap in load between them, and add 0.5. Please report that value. 0.82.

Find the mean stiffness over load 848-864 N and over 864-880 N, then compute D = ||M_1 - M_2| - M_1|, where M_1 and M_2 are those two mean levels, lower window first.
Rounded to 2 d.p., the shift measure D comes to 13.25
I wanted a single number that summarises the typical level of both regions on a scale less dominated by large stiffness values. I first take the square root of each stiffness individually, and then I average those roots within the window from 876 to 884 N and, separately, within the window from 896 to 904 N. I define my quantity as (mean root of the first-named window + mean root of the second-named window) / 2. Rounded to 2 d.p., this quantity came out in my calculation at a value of 4.19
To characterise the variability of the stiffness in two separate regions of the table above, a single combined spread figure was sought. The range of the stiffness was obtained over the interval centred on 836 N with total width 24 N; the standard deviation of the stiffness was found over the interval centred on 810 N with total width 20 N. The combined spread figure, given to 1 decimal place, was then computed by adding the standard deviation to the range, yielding 9.0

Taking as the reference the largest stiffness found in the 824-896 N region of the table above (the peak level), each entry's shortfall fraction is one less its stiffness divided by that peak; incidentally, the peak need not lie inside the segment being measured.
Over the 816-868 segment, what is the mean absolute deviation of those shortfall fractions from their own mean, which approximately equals 0.123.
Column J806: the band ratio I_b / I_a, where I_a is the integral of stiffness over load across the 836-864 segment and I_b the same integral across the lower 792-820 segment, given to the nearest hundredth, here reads 1.19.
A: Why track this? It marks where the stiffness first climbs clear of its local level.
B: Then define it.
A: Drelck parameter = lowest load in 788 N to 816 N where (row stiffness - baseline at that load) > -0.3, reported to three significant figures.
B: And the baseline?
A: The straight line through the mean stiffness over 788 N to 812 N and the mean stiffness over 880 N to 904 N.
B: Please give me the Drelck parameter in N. 794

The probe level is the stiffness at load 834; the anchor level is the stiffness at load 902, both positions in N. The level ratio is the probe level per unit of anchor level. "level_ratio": 0.95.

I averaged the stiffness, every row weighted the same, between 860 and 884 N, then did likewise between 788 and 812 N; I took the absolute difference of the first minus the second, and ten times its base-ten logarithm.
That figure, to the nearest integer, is 1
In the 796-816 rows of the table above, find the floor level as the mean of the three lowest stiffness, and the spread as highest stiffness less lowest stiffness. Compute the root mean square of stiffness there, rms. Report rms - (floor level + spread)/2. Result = 8.1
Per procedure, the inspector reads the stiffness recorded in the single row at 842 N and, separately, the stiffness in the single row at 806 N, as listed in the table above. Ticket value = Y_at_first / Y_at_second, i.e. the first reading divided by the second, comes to 0.73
